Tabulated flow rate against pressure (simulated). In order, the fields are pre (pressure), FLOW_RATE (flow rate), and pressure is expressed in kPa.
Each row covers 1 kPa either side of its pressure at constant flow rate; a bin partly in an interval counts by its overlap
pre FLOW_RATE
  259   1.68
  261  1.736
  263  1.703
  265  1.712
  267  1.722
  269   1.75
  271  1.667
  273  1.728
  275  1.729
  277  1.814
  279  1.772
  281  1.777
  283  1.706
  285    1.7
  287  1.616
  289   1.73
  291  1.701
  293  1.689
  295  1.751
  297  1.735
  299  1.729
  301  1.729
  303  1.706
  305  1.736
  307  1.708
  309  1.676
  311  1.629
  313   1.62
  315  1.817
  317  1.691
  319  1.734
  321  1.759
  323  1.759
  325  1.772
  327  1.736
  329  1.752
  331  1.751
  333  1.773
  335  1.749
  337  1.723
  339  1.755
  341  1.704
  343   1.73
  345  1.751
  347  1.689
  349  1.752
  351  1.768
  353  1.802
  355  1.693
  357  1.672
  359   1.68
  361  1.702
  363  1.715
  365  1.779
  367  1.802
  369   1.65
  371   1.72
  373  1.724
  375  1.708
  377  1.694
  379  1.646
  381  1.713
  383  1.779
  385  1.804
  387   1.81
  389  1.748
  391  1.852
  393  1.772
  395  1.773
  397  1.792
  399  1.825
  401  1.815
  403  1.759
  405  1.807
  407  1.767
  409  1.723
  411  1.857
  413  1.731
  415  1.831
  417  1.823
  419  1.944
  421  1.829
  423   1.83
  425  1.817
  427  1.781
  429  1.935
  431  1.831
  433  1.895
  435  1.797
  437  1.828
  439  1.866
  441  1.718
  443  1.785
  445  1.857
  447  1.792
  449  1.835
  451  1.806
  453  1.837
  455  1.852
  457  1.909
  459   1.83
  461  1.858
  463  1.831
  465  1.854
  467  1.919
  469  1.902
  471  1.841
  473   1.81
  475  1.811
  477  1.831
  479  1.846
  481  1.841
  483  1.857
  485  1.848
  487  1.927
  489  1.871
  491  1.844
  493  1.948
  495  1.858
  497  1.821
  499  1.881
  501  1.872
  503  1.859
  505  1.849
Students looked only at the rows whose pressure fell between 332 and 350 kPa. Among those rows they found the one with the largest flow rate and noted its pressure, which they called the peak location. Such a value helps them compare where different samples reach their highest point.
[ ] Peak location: 333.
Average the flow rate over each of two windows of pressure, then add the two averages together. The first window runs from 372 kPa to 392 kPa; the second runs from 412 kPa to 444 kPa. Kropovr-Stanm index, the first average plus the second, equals 3.58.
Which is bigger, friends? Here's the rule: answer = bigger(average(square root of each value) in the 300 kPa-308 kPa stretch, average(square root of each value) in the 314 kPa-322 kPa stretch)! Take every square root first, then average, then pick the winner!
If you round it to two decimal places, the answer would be 1.32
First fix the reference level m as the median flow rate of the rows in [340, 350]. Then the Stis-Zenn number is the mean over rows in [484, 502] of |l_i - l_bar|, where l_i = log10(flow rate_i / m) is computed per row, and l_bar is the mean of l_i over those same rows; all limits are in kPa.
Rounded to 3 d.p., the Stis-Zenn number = 0.007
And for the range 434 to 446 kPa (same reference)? 0.010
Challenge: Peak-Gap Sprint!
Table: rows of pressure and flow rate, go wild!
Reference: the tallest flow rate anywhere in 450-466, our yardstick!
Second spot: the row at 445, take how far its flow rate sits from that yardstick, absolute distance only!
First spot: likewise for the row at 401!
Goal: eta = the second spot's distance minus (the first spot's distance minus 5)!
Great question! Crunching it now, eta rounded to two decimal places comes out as 4.96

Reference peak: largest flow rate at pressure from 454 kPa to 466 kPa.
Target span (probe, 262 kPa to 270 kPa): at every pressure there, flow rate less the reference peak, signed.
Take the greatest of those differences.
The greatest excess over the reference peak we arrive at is -0.16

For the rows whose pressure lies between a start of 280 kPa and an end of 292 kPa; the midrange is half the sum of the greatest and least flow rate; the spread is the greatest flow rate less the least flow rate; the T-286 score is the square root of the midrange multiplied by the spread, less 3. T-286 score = -2.48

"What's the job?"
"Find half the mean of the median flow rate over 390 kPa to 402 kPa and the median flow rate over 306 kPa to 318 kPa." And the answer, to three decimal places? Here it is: 0.872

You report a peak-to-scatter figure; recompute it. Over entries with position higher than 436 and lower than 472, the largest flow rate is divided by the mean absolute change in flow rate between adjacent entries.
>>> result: 38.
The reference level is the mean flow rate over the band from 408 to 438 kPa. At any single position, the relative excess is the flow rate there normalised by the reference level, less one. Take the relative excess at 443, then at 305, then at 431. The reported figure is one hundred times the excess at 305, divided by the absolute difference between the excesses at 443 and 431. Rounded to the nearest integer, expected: -205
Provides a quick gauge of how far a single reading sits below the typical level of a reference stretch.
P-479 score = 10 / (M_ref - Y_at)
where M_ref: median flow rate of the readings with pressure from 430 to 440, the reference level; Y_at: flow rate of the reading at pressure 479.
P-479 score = -667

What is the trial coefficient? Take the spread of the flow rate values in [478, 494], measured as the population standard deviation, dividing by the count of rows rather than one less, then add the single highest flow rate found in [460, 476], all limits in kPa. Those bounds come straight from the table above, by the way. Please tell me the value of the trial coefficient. 1.96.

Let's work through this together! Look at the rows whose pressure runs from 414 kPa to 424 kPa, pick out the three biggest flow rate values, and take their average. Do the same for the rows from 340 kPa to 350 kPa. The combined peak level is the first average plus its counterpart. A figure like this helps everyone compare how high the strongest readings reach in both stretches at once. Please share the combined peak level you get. 3.613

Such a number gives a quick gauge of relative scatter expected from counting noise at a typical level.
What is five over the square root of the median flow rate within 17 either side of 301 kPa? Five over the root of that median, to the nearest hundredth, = 3.83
